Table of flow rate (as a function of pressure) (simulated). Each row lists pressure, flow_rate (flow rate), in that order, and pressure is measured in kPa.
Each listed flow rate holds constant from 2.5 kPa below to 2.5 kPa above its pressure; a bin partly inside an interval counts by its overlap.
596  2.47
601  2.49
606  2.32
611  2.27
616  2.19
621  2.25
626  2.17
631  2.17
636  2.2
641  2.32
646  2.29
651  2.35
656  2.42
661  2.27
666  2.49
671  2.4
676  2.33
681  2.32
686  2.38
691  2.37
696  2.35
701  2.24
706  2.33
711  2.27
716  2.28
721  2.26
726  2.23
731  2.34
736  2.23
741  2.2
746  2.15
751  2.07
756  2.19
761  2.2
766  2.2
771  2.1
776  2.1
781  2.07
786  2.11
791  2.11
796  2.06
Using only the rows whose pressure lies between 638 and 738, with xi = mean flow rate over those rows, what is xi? 2.32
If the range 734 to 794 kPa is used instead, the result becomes 2.14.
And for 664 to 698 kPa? 2.38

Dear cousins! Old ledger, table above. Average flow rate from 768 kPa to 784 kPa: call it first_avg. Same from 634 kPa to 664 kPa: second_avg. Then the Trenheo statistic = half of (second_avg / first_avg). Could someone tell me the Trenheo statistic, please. 0.552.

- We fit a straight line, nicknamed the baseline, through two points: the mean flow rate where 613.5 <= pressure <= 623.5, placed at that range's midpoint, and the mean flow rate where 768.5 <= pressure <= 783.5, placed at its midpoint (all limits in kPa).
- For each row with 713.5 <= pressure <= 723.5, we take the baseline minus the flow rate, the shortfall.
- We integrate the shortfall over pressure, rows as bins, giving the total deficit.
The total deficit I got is -1.3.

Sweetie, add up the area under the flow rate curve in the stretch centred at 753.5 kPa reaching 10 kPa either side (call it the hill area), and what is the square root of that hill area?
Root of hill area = 6.56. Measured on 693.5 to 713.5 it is 6.78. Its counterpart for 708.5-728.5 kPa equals 6.72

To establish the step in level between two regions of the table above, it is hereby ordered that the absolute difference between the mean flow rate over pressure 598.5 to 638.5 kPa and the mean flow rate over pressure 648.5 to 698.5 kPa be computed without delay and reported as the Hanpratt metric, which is 0.11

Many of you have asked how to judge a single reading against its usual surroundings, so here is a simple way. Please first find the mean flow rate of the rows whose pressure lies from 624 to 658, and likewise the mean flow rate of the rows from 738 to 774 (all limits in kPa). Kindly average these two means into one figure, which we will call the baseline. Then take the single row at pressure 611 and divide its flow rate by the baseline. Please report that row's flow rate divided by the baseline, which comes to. 1.02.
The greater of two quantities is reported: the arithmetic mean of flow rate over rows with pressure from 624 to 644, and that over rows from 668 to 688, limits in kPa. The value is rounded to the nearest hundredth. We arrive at 2.36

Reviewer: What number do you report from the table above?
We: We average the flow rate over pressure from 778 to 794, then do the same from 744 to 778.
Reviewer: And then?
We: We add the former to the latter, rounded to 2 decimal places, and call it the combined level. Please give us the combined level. 4.24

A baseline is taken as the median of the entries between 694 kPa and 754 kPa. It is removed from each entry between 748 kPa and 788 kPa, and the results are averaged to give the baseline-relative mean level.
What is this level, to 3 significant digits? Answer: -0.120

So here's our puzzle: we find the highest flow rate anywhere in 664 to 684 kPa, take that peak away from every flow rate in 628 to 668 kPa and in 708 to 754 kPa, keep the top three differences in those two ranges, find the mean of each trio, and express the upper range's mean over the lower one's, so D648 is 2.8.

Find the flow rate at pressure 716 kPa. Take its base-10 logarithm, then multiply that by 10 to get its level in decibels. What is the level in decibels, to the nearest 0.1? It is 3.6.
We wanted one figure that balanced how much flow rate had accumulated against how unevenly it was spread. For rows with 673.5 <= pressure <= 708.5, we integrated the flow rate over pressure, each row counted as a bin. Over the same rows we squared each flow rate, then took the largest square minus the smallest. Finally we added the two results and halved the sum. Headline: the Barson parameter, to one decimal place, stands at 41.1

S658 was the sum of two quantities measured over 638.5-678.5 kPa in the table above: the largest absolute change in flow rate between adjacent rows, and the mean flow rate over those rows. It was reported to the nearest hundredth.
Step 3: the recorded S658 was 2.58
